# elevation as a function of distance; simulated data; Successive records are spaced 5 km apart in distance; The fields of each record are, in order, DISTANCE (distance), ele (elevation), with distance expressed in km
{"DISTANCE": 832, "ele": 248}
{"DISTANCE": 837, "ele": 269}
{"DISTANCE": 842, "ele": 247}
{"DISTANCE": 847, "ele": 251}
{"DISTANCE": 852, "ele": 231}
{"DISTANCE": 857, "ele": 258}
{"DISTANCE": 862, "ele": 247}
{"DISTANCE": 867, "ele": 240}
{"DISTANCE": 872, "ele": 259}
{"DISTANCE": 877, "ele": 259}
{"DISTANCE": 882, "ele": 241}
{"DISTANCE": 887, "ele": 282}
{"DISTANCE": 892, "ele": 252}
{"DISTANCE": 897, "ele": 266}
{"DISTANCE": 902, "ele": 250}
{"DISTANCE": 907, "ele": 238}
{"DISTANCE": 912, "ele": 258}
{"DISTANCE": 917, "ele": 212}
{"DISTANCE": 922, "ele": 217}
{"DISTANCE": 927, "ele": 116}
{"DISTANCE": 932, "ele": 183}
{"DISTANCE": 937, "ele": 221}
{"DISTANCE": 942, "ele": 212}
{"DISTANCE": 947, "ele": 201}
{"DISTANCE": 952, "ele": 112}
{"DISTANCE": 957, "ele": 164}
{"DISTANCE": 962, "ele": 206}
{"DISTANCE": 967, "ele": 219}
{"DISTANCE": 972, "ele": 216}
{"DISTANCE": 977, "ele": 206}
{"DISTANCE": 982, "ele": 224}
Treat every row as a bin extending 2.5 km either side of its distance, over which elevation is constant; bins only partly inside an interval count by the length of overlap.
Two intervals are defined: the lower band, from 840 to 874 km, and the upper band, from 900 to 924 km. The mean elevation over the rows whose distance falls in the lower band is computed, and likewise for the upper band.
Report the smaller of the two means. 235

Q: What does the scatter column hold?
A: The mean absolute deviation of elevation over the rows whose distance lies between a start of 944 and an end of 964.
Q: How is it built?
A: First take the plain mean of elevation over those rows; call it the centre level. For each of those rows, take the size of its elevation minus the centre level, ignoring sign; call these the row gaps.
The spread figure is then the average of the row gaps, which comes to 33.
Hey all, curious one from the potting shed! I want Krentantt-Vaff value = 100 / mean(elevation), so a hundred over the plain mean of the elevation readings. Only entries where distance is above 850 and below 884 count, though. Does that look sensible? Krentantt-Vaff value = 0.403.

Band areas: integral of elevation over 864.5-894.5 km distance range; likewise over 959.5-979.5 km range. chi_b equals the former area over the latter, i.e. 1.81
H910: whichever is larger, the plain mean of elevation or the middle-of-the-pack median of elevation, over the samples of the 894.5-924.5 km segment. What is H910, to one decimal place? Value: 244.0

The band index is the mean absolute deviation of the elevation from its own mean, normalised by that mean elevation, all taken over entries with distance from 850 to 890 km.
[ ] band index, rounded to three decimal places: 0.049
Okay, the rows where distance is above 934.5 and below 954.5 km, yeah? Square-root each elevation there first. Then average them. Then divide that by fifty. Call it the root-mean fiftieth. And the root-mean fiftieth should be 0.271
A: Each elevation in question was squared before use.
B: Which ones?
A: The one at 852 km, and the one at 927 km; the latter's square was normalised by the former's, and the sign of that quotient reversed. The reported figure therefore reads -0.25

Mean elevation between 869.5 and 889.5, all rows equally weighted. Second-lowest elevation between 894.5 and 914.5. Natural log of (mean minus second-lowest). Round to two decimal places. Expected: 2.33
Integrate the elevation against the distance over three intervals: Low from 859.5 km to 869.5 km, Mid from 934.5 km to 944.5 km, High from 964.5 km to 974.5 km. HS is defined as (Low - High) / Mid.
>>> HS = 0.12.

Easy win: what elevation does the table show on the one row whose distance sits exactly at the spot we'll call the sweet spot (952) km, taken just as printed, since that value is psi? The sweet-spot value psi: 112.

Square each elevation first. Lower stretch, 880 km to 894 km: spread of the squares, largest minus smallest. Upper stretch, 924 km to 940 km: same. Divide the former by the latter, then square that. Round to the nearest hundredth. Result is 0.37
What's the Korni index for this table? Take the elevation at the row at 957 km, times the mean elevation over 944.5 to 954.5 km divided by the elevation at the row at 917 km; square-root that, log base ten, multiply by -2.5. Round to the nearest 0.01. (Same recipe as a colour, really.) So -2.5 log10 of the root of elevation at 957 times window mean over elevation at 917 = -2.60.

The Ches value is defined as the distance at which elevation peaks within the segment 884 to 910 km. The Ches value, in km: 887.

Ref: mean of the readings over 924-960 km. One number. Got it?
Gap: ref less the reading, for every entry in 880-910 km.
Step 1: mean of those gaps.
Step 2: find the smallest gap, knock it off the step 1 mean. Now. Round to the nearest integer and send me 27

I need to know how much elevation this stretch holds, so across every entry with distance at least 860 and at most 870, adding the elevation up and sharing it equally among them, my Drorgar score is 244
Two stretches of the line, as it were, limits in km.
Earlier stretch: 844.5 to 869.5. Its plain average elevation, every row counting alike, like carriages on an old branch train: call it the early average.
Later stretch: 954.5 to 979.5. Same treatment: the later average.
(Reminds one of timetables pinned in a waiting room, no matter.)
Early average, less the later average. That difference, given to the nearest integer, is 43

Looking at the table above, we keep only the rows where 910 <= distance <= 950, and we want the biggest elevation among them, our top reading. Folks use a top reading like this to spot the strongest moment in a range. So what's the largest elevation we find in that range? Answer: 258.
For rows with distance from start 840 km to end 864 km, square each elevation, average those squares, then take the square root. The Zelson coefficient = 247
